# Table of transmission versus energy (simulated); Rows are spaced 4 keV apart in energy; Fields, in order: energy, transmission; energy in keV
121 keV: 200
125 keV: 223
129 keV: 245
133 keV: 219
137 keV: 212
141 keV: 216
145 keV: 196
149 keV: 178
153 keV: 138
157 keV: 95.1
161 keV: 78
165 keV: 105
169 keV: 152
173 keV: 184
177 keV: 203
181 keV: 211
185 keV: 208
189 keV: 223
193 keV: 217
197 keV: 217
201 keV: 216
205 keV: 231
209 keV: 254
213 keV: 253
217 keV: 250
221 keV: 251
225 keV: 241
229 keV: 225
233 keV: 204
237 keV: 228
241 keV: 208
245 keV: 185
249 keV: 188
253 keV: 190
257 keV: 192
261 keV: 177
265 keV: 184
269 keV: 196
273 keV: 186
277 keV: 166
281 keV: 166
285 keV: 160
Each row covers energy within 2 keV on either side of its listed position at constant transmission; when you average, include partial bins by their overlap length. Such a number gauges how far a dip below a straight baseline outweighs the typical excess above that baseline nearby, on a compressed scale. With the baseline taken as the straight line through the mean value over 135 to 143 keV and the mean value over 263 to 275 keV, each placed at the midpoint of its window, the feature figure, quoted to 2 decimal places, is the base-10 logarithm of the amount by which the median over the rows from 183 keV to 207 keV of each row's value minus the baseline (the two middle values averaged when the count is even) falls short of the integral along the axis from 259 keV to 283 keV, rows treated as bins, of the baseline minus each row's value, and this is 2.31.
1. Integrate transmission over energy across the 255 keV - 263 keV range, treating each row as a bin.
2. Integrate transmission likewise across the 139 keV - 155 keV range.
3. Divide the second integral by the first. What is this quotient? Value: 2.0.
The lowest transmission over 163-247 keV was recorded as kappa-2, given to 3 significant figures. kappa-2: 105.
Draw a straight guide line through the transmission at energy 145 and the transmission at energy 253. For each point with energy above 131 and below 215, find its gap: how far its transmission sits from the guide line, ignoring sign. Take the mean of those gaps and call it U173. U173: 38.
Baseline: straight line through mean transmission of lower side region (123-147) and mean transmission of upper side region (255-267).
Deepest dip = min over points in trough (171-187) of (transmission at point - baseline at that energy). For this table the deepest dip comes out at -24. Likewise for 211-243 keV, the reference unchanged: 12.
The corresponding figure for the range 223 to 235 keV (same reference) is 12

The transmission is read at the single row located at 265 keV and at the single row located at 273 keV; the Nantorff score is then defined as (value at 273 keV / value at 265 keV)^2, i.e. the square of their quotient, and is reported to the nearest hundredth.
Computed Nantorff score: 1.02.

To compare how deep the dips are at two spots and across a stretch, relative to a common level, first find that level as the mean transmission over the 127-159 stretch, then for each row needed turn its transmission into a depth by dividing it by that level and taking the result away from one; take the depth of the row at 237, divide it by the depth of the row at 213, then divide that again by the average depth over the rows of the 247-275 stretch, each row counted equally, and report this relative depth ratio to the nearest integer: -631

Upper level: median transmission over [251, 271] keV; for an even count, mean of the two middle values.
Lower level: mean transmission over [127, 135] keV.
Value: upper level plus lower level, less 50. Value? 372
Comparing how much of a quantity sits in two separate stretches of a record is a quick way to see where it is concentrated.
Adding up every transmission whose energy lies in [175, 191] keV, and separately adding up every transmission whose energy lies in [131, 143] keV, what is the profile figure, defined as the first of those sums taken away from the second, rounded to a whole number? -198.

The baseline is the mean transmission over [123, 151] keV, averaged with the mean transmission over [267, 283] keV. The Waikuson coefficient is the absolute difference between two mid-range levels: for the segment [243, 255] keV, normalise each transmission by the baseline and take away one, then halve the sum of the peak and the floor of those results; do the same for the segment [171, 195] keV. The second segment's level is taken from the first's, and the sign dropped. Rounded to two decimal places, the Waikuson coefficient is 0.08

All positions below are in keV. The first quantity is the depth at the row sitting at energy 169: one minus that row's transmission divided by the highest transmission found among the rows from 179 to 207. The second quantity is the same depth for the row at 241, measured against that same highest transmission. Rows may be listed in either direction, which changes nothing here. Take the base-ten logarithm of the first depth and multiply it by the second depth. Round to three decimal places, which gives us -0.046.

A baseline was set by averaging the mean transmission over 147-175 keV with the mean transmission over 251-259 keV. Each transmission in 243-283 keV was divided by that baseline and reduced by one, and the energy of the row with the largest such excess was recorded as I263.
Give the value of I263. 269 keV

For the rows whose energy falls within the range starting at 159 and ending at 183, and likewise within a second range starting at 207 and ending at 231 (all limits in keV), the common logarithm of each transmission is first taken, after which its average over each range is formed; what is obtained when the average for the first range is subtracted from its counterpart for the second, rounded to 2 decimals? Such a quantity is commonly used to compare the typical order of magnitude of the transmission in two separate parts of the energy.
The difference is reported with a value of 0.22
